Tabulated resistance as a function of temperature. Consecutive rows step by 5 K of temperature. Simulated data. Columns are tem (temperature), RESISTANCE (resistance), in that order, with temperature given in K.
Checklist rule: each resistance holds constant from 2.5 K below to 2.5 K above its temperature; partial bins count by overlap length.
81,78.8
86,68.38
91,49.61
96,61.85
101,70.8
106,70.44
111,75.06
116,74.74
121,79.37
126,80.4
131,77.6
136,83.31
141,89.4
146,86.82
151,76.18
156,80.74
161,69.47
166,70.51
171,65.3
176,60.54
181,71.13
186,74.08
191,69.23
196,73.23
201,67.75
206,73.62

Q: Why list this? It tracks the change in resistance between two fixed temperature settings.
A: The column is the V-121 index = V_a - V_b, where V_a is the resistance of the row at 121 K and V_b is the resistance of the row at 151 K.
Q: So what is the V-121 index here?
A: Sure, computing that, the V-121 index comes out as 3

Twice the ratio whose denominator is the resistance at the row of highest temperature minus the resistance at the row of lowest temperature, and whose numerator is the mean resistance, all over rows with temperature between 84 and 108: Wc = 62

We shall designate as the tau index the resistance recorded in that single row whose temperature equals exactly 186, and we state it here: 74.08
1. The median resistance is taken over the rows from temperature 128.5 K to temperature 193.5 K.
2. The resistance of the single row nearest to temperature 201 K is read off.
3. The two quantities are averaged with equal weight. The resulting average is 70.9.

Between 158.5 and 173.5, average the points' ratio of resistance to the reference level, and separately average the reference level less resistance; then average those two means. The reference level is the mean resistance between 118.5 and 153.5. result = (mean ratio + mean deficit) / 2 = 7.1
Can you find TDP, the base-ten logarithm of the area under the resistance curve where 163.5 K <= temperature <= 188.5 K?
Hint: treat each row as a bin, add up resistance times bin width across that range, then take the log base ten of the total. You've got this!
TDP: 3.23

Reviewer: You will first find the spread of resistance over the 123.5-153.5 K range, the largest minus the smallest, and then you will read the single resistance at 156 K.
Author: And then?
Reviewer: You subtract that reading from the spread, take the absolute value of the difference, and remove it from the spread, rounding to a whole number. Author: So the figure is -54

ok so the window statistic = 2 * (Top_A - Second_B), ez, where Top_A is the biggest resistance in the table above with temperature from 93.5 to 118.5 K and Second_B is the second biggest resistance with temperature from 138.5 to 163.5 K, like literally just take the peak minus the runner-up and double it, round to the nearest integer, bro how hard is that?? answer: -24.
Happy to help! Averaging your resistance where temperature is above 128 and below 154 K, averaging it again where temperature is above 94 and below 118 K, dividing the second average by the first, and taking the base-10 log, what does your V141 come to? -0.07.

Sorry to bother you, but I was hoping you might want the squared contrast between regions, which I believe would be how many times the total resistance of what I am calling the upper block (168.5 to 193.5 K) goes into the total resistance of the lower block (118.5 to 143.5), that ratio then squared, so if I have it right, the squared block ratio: 1.5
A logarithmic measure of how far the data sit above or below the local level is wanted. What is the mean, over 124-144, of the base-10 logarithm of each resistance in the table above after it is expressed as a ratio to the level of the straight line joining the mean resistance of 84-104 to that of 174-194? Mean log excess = 0.101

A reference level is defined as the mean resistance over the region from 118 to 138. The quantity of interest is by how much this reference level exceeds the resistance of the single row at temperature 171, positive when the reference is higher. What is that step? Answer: 15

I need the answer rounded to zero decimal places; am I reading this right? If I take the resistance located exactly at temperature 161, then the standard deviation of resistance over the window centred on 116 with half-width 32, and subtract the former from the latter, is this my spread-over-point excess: -59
